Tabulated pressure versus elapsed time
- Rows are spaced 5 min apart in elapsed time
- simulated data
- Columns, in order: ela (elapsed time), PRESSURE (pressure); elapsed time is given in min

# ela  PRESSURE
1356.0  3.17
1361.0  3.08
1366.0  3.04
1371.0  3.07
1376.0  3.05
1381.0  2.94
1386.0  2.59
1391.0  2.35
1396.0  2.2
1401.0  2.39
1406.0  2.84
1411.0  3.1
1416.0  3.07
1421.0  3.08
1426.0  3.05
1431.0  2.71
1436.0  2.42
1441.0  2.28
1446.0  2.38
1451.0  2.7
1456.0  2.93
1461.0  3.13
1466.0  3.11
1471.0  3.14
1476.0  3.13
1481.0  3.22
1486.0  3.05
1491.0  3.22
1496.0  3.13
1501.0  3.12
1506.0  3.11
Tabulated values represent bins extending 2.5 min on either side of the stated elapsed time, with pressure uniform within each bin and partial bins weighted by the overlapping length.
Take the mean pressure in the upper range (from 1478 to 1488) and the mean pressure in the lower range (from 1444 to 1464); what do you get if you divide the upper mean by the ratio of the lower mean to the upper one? 3.5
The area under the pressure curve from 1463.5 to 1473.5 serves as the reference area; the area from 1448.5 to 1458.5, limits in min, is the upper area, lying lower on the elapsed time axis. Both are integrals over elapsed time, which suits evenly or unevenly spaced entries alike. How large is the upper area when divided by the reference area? 0.90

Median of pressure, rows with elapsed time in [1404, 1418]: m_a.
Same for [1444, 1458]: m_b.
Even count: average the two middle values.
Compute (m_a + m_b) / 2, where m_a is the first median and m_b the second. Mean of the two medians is 2.885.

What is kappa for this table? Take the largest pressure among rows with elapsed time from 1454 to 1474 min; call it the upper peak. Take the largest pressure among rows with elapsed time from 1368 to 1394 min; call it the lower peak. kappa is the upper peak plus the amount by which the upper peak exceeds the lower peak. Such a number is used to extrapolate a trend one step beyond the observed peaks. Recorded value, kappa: 3.21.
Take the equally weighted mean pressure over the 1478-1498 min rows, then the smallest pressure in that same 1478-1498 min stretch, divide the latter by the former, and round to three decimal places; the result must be 0.967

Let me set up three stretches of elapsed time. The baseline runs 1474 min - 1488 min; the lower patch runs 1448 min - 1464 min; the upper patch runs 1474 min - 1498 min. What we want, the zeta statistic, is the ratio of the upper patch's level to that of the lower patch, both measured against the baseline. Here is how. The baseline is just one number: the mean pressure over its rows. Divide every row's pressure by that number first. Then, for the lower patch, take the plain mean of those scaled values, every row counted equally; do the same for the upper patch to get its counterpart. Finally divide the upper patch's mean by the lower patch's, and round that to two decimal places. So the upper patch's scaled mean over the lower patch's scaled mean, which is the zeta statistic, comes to 1.08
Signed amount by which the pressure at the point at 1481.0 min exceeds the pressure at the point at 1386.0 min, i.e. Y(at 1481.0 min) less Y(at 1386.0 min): 0.6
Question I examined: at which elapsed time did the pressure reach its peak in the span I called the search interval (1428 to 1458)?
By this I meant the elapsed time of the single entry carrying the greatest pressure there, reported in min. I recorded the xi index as 1456.0 min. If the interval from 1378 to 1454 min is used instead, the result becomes 1411.0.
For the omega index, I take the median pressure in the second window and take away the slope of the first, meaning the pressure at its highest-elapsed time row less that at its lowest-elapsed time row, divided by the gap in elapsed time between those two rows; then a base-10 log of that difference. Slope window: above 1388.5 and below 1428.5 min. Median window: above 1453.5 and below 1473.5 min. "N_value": 0.49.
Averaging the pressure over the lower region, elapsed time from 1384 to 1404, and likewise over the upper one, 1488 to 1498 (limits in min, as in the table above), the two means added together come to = 5.56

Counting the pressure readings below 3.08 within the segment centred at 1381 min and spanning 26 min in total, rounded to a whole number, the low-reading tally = 5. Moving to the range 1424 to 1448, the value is 5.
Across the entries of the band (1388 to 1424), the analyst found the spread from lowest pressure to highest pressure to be 0.9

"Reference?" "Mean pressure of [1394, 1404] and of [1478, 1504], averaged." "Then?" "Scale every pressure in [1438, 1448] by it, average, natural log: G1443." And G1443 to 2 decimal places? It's -0.16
